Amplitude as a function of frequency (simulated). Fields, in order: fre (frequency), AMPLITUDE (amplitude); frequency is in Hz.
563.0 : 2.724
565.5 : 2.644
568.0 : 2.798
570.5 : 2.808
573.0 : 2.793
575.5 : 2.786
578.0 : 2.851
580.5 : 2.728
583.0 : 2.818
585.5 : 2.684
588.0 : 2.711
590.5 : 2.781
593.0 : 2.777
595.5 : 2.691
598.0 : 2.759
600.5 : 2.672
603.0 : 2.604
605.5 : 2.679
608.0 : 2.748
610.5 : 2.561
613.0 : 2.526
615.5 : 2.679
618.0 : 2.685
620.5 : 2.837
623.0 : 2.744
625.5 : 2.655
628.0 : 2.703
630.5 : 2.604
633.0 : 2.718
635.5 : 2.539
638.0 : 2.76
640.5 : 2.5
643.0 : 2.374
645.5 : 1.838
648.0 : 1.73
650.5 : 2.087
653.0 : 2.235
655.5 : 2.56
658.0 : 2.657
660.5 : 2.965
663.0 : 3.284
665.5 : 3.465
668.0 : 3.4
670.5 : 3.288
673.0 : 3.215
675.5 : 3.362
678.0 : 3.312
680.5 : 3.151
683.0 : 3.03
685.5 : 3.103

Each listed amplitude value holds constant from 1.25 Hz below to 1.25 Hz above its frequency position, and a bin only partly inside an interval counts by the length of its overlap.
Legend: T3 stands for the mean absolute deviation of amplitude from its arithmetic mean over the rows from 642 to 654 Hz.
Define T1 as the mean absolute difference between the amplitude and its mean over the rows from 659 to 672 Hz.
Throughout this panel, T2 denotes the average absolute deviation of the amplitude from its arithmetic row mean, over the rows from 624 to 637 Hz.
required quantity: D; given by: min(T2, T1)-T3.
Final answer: -0.16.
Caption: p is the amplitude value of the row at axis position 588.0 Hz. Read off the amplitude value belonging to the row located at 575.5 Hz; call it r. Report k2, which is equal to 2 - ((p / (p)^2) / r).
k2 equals 1.87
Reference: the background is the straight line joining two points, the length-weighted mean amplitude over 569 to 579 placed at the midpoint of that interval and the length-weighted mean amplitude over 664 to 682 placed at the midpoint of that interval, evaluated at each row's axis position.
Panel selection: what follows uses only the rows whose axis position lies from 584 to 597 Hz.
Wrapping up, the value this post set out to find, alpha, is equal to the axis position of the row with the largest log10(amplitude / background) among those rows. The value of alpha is 590.5 Hz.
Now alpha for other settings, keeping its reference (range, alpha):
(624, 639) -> 638.0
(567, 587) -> 578.0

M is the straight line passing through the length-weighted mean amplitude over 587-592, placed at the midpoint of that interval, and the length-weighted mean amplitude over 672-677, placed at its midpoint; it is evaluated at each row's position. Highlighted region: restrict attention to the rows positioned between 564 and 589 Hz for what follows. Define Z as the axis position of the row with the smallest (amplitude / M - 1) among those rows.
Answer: 585.5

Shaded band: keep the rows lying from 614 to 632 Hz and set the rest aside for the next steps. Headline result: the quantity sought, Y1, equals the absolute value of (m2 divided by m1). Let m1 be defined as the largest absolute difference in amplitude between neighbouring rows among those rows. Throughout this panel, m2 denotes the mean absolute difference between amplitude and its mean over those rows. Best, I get 0.34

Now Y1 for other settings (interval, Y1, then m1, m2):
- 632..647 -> 0.43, 0.54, 0.233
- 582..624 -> 0.35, 0.19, 0.065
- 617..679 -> 0.67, 0.54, 0.359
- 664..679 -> 0.47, 0.15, 0.069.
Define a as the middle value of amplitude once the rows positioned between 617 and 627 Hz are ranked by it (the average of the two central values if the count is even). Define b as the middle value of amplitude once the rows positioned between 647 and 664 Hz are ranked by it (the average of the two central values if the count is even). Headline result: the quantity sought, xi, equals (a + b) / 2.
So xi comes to 2.6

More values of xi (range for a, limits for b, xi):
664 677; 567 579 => 3.1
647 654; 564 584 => 2.4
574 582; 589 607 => 2.7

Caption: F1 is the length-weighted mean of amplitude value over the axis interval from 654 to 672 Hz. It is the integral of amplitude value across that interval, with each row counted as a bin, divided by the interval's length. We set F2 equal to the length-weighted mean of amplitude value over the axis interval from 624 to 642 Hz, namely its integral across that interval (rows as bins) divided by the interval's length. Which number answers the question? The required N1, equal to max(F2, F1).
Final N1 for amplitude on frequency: 3.1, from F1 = 3.1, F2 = 2.64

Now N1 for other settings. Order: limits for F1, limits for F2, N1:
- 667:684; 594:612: 3.3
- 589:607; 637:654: 2.7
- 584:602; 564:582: 2.8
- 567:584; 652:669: 2.9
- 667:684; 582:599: 3.3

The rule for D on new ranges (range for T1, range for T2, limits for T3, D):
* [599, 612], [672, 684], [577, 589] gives 0.00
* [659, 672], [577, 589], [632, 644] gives -0.07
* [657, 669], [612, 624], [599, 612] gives 0.02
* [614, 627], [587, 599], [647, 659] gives -0.25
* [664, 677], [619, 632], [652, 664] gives -0.24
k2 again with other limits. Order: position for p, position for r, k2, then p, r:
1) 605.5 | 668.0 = 1.89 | 2.679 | 3.4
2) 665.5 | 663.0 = 1.91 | 3.465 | 3.284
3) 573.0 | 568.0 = 1.87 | 2.793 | 2.798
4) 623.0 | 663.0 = 1.89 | 2.744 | 3.284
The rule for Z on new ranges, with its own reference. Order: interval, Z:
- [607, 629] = 613.0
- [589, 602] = 600.5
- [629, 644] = 643.0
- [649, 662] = 650.5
